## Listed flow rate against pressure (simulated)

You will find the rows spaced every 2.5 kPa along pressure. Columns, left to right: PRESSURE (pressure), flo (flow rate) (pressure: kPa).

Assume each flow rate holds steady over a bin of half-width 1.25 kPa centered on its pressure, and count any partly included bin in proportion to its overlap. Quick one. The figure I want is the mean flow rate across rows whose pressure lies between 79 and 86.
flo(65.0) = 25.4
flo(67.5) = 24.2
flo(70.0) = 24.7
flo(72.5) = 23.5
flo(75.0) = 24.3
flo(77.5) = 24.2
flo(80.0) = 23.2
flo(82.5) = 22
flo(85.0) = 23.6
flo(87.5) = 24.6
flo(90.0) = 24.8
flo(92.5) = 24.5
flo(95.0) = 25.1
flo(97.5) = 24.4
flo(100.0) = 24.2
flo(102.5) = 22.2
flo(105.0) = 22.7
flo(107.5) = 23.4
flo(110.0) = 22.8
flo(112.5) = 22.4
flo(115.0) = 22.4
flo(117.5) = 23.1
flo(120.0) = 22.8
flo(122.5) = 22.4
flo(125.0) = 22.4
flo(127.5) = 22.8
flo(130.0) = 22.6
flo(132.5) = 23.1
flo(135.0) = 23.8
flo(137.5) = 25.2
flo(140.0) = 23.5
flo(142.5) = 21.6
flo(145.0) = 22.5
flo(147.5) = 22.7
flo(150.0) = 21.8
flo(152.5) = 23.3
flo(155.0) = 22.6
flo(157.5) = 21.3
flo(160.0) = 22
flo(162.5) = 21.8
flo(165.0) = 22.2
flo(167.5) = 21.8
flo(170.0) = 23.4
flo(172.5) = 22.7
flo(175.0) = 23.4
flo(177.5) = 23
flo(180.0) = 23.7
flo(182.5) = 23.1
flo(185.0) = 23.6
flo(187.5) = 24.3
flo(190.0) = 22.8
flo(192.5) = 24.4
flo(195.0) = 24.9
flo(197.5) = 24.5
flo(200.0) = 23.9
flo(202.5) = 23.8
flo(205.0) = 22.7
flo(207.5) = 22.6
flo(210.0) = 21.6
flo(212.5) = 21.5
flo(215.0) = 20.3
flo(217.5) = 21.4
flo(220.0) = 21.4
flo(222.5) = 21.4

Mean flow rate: 22.9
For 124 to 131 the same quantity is 22.6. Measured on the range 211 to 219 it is 21.1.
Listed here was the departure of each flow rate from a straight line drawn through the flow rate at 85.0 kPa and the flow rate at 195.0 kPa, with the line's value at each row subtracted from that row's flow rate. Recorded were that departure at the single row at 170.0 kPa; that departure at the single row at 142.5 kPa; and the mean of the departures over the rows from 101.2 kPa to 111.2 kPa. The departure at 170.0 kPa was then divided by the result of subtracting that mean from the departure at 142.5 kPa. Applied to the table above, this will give 0.75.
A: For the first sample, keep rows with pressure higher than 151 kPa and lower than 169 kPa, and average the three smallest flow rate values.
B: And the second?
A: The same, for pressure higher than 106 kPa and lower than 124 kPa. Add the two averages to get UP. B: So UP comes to 44.0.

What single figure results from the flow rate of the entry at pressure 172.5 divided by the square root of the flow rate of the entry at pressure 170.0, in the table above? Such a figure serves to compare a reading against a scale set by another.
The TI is 4.69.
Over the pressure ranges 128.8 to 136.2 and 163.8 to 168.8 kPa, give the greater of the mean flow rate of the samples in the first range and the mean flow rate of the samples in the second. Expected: 23.2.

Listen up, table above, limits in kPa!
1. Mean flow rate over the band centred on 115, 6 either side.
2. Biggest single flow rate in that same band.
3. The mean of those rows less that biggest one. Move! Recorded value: -0.40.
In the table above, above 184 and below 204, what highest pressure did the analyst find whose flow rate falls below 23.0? 190.0 kPa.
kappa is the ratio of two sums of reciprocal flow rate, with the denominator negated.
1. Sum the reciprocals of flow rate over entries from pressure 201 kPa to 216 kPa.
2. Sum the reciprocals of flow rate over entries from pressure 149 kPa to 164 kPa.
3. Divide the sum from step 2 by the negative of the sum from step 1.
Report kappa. -1.00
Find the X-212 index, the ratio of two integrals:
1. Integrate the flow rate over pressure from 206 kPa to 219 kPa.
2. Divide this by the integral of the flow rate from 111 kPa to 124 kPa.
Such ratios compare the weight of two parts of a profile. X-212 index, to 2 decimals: 0.95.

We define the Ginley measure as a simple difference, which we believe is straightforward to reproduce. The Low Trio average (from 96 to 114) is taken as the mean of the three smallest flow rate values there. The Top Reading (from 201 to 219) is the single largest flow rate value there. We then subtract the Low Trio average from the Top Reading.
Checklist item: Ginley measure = 1.4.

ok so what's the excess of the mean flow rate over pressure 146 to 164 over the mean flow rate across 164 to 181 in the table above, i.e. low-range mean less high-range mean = -0.7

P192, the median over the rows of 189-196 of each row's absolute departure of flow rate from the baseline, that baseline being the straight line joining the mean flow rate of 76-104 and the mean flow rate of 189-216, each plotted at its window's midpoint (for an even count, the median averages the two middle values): 1.3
